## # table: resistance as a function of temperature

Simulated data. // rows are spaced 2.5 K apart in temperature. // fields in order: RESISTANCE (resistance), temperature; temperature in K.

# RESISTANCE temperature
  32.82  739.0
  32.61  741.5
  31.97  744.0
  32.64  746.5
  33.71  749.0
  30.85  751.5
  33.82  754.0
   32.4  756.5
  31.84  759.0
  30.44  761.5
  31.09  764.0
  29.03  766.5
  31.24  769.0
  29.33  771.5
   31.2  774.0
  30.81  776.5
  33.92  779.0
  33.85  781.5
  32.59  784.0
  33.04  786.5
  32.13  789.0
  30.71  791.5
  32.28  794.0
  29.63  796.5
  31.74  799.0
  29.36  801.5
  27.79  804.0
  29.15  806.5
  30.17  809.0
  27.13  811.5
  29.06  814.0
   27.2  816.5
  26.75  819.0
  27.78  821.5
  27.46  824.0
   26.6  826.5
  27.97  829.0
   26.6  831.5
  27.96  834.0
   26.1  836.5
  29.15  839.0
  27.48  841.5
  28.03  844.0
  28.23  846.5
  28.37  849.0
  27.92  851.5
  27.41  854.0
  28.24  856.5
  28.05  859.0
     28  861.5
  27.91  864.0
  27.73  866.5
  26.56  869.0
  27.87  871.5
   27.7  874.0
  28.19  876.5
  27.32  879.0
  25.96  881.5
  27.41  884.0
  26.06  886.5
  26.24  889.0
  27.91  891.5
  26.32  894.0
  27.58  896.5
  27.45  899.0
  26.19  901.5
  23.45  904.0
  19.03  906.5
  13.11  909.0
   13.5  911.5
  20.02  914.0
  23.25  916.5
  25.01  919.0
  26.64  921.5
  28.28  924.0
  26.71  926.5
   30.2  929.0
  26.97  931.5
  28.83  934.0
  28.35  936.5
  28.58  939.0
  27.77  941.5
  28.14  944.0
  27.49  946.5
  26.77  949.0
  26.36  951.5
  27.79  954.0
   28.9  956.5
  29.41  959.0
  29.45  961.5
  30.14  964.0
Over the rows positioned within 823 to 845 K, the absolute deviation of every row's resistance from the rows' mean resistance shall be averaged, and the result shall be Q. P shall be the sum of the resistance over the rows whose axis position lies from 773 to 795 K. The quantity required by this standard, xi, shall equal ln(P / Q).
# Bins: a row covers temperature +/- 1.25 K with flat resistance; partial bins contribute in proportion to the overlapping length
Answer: 6.0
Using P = 291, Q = 0.7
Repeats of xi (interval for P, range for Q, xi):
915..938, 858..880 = 6.6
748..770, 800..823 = 5.6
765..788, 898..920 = 4.2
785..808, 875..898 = 5.9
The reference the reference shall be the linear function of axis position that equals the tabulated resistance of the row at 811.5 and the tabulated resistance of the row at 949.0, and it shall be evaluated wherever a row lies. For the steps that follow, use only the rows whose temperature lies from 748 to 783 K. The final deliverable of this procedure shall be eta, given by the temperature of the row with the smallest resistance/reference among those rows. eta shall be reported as 766.5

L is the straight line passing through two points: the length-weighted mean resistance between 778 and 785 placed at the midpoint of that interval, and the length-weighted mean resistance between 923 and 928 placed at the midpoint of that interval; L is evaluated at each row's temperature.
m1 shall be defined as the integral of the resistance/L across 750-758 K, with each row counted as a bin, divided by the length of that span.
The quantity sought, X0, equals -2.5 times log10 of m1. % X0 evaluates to 0.072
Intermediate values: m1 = 0.94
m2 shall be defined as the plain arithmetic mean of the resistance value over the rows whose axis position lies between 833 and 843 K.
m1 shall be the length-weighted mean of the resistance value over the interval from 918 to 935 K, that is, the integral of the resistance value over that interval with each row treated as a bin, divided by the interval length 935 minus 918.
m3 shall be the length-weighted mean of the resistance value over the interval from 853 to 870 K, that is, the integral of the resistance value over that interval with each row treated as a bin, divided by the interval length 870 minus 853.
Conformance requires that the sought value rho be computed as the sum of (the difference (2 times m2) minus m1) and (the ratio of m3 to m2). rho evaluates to 28.8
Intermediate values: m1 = 27.5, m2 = 27.7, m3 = 27.7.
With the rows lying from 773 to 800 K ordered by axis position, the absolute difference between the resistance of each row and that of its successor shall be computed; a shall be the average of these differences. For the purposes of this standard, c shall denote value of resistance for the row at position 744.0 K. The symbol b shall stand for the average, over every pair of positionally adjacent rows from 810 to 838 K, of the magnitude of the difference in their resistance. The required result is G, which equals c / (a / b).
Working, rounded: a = 1.39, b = 1.24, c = 31.97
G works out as 28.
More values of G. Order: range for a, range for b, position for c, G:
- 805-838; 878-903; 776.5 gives 26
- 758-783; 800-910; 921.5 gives 22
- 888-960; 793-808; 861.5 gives 31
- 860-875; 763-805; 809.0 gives 84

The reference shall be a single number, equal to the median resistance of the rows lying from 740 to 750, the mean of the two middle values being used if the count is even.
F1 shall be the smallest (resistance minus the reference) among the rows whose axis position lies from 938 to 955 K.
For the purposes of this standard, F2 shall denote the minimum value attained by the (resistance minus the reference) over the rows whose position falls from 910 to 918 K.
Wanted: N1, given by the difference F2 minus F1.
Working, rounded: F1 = -6.3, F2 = -19.1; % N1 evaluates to -13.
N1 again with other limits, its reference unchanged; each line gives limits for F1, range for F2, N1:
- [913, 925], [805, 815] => 7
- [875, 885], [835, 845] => 0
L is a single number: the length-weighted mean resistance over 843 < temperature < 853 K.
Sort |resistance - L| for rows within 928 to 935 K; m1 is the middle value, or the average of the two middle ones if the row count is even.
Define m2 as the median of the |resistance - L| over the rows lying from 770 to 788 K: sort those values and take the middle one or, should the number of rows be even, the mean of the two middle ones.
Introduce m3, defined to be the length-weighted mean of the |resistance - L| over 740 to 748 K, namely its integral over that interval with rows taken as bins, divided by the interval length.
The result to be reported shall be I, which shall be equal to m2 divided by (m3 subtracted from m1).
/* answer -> -1.4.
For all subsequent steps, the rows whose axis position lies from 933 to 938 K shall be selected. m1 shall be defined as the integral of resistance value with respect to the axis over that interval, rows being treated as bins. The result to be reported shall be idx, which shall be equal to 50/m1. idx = 0.350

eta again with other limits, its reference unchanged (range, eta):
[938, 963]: 951.5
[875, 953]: 909.0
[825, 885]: 881.5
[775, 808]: 804.0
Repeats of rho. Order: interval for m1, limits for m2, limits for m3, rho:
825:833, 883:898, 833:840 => 27.8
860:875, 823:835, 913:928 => 27.9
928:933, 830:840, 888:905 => 27.4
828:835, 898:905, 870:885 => 25.0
